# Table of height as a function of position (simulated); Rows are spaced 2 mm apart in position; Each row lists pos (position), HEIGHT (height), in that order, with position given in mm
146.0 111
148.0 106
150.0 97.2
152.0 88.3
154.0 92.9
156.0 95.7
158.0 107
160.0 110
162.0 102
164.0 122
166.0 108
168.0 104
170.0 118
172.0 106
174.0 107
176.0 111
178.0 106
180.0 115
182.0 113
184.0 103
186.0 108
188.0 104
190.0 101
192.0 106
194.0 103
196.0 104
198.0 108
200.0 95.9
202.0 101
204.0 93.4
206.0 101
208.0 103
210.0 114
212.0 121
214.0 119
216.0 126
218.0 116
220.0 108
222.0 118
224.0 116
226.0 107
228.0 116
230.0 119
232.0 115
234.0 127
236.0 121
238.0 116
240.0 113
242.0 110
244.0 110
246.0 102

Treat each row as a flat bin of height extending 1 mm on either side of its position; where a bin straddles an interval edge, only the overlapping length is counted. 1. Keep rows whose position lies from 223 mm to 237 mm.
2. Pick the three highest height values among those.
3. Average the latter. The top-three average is 122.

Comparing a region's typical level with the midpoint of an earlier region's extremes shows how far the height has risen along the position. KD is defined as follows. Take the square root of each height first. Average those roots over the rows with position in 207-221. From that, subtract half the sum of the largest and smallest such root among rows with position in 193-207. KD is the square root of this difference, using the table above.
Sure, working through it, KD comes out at 0.84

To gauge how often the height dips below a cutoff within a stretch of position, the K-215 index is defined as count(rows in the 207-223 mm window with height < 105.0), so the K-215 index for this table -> 1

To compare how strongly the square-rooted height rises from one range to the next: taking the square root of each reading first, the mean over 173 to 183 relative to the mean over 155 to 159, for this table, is 1.04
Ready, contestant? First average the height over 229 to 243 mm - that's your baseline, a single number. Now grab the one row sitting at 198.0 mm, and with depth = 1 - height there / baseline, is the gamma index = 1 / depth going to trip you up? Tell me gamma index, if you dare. 13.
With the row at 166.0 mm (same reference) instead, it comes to 13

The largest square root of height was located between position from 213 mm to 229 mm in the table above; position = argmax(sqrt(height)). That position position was 216.0 mm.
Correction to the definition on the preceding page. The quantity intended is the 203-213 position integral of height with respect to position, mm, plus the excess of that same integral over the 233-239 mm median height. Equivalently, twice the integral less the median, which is 2009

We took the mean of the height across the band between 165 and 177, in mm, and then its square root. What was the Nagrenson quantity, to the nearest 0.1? 10.4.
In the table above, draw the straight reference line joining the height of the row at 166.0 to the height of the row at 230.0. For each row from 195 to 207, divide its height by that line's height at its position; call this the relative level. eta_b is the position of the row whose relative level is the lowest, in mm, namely 204.0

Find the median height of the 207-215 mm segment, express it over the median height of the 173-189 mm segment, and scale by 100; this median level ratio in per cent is 108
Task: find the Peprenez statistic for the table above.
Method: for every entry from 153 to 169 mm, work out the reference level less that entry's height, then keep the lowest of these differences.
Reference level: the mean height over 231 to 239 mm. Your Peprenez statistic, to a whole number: -2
